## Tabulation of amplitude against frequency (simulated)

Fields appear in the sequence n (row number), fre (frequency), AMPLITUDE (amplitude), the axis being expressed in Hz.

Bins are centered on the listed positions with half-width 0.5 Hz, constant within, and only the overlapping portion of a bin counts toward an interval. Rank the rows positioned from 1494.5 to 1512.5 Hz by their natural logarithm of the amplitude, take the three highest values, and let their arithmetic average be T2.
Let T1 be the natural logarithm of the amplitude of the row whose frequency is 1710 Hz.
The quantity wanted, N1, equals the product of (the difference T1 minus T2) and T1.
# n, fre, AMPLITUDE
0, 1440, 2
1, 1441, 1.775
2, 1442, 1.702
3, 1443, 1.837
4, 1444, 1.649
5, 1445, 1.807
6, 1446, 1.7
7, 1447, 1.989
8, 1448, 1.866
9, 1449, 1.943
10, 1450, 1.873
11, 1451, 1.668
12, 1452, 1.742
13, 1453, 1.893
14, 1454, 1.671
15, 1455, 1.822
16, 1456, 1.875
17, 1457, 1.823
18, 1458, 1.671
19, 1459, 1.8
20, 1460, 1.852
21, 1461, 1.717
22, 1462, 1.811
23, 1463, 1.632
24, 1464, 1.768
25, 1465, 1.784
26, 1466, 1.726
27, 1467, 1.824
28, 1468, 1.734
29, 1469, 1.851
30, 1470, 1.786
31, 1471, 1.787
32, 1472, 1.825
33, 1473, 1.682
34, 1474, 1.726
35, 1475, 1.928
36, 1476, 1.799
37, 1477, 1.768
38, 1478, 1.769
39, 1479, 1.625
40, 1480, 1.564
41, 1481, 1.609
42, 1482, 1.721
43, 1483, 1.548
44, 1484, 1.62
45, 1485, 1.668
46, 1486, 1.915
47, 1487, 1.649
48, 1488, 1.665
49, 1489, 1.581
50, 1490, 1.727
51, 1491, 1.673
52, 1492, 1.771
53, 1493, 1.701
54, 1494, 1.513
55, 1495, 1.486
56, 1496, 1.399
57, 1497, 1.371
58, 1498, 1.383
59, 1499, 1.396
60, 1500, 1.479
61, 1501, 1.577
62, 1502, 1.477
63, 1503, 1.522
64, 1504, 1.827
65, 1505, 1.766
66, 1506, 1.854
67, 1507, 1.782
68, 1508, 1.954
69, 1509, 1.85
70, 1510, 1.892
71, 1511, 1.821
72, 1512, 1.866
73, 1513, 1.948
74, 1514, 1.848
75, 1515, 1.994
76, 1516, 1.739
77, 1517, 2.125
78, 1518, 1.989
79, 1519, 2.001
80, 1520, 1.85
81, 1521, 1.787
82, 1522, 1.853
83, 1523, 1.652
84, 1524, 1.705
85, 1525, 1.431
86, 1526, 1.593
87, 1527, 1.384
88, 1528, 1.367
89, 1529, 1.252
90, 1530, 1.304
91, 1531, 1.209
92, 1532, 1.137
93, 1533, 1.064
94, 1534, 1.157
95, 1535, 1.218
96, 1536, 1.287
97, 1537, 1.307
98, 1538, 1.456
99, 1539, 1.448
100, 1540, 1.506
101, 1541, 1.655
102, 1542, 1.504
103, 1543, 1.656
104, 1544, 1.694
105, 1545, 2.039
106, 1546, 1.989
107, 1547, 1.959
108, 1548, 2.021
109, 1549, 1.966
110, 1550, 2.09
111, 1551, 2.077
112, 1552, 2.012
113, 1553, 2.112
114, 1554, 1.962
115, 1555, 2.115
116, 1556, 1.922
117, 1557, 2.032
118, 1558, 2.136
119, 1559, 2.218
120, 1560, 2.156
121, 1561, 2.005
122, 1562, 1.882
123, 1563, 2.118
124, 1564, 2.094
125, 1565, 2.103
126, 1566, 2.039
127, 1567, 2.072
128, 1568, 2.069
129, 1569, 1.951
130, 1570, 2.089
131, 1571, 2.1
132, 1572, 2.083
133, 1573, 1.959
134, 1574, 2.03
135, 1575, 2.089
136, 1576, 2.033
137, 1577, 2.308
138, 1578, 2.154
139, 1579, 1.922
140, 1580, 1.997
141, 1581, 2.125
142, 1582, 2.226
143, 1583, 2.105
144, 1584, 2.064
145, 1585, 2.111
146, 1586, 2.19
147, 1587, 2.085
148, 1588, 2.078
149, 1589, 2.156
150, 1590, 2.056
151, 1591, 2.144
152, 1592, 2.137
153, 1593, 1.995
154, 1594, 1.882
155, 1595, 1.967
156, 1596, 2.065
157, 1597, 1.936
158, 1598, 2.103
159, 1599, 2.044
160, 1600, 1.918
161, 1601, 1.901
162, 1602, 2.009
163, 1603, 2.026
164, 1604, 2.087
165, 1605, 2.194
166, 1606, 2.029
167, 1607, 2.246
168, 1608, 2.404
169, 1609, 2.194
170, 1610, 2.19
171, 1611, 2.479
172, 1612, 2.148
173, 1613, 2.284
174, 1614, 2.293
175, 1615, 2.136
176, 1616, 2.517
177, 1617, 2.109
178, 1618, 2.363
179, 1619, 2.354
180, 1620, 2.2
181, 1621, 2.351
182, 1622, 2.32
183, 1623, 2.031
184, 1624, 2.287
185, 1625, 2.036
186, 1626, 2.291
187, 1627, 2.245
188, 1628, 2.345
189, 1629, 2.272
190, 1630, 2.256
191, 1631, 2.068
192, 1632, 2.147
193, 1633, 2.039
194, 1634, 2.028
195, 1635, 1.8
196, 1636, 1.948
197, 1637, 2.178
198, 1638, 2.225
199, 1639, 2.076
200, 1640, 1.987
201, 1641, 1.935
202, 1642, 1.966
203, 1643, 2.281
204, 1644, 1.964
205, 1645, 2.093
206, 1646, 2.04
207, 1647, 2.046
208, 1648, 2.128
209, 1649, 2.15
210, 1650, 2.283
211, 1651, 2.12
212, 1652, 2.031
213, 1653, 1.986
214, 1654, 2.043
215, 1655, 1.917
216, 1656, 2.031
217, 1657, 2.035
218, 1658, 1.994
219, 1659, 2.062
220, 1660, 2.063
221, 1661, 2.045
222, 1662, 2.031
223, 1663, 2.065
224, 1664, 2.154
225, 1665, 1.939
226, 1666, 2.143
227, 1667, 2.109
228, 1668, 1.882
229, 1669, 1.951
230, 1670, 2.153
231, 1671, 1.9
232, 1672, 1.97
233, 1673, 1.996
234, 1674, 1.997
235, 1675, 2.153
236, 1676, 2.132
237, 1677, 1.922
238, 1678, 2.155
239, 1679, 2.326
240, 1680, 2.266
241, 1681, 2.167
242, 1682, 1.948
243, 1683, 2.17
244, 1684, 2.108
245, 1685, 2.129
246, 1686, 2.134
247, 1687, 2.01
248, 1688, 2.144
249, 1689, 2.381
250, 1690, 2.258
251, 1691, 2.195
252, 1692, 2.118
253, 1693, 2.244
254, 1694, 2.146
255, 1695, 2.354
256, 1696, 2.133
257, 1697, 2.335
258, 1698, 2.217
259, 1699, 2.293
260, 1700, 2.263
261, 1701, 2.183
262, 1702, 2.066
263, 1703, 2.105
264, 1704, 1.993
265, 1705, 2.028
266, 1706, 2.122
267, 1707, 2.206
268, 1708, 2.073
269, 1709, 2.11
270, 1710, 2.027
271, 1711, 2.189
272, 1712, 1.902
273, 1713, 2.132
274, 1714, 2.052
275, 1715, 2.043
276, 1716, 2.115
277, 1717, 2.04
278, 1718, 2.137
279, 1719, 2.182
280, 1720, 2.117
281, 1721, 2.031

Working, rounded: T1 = 0.71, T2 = 0.64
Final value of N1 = 0.04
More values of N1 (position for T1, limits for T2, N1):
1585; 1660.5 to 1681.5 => -0.05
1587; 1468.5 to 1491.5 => 0.07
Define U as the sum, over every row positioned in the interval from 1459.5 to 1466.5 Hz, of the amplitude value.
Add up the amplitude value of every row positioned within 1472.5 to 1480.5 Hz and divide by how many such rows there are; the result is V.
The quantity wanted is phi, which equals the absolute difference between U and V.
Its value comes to 11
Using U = 12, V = 1.73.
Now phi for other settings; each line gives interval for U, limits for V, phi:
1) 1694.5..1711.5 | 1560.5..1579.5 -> 35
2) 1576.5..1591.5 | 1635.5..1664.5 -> 30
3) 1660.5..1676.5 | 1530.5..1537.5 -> 31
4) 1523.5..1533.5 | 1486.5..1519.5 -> 12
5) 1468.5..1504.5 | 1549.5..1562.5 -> 57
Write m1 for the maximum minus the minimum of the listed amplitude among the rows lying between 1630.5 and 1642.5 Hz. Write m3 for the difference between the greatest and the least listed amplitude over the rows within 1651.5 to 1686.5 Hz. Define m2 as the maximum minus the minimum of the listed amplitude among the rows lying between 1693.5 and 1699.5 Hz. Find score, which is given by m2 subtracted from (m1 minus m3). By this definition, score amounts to -0.240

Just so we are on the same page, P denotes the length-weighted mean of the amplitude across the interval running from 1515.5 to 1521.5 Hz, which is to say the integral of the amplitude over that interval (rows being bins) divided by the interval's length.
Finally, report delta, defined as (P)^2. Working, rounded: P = 1.92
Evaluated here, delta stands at 3.67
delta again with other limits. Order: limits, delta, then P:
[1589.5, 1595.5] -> 4.12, 2.03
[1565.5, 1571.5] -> 4.22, 2.05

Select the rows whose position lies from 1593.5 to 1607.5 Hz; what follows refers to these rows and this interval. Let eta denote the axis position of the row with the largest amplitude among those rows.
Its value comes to 1607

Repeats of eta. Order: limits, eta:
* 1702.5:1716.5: 1707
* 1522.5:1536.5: 1524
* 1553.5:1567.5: 1559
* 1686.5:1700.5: 1689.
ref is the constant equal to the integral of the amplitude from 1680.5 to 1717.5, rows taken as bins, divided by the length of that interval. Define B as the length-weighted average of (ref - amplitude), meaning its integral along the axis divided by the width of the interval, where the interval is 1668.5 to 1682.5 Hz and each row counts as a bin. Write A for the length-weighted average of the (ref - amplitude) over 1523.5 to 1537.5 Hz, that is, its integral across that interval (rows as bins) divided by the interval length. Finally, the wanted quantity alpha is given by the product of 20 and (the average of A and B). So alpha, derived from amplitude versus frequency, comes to 8.9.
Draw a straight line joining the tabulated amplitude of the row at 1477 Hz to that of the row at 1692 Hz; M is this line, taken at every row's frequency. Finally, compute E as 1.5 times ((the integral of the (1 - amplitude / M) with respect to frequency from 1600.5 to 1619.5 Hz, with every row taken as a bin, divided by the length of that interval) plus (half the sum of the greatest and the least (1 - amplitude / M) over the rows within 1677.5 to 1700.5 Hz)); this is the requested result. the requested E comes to -0.21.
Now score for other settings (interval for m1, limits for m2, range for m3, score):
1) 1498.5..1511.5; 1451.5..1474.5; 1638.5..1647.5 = -0.049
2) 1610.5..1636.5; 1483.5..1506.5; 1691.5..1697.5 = -0.063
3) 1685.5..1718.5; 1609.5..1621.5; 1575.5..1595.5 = -0.355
